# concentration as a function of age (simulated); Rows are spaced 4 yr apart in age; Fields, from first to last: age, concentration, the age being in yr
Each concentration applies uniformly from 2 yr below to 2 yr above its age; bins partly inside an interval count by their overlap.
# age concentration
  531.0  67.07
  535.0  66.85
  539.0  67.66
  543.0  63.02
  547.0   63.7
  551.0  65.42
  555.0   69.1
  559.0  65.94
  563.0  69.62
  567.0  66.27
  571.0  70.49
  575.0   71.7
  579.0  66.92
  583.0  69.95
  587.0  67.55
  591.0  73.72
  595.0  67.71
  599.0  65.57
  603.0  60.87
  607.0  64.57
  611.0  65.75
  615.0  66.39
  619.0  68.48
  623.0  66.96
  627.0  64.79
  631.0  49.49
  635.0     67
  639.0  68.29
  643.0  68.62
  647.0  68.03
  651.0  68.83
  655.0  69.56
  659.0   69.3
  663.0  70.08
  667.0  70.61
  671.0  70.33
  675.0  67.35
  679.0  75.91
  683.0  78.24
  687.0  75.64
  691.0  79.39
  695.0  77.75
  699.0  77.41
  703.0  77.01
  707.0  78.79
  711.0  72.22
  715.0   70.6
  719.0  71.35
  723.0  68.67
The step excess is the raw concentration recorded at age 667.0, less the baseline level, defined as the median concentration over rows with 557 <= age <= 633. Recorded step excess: 4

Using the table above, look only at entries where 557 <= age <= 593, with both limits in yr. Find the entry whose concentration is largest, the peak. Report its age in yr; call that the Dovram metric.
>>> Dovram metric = 591.0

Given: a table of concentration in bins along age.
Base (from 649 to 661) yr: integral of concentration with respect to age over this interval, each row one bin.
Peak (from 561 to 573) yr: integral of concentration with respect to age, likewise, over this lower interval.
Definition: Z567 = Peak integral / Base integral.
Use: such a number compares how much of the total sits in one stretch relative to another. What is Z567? 0.994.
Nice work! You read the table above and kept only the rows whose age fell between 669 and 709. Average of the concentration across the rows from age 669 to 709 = 76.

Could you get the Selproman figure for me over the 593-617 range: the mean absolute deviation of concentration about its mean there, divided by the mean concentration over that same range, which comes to 0.025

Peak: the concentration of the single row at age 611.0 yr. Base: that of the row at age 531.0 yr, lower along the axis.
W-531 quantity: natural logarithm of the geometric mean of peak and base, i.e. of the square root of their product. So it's 4.20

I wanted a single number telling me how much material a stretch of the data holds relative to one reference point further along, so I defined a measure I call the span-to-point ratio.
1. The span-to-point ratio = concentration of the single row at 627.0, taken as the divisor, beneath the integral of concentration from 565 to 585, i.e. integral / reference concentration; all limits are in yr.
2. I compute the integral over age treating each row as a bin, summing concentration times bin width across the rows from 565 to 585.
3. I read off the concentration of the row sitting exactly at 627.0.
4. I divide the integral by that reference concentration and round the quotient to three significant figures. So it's 21.3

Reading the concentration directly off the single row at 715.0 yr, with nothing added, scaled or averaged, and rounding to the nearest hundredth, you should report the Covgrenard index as 70.60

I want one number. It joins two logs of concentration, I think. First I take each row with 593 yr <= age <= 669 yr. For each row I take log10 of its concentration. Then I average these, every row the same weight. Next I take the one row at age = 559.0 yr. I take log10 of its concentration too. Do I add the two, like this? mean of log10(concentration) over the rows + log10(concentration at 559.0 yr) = 3.64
